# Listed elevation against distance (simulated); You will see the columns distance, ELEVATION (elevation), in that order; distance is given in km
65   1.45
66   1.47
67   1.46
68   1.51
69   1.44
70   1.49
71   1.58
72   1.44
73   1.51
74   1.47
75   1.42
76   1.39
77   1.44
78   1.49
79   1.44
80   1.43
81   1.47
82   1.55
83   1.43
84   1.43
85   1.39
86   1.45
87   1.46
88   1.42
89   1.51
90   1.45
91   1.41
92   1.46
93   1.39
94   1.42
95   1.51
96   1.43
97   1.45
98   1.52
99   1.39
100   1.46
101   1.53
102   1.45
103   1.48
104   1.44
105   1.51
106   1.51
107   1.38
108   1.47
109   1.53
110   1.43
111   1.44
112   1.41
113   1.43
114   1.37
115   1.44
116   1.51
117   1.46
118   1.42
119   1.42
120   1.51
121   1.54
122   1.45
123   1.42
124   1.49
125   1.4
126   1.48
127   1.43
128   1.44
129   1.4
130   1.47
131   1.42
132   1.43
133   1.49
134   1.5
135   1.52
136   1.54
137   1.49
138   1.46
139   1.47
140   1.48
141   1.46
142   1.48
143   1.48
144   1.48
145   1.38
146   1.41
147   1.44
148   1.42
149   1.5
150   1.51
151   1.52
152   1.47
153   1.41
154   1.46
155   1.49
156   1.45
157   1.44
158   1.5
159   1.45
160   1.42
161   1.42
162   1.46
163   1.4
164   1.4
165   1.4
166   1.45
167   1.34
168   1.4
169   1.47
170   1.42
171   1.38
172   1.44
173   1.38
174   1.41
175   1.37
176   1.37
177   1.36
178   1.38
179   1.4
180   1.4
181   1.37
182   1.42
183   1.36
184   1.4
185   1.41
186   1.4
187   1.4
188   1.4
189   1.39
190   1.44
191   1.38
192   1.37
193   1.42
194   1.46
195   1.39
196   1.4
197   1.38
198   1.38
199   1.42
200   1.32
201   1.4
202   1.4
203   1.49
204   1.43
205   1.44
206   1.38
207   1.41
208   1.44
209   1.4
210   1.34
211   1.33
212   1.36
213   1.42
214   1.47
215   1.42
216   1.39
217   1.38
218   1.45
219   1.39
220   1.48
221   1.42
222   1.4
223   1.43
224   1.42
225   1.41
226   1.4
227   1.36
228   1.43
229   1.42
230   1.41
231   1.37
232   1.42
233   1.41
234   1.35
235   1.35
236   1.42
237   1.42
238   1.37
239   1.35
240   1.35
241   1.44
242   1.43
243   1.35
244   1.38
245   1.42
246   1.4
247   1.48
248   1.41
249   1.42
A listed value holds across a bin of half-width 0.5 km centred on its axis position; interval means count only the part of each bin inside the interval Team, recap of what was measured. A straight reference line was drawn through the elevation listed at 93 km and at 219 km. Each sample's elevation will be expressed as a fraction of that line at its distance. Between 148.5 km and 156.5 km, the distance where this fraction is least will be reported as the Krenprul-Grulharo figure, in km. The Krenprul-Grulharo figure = 153 km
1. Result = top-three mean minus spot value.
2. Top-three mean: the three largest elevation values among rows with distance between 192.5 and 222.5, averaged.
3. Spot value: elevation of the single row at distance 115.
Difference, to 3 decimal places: 0.040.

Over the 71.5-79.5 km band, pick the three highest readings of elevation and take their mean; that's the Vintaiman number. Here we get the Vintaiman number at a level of 1.49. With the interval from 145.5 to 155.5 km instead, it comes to 1.51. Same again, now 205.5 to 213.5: 1.42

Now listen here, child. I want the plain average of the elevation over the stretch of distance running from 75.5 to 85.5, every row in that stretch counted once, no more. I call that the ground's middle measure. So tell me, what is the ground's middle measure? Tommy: 1.45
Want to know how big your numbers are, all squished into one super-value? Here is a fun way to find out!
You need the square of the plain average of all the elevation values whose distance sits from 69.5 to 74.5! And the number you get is 2.24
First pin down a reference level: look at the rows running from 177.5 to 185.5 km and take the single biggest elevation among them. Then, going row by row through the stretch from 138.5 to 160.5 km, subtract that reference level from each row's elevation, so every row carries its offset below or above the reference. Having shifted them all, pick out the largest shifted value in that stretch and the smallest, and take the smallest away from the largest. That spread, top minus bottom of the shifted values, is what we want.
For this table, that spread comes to 0.140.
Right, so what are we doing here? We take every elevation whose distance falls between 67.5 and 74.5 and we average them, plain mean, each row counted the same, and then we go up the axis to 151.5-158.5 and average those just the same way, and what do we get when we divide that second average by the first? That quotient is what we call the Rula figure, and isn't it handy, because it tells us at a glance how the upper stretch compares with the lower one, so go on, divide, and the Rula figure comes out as 0.98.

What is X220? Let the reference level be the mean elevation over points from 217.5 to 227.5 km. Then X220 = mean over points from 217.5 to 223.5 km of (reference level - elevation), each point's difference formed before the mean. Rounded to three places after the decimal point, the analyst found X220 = -0.012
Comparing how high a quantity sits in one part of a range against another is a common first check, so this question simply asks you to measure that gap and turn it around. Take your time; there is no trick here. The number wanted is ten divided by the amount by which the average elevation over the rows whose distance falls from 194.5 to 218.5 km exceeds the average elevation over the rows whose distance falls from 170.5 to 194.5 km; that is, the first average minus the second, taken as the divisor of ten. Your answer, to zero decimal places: 1846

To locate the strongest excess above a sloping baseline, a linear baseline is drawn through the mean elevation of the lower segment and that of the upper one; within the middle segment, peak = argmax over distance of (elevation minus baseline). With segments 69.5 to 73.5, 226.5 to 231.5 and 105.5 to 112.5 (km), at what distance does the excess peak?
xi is 109 km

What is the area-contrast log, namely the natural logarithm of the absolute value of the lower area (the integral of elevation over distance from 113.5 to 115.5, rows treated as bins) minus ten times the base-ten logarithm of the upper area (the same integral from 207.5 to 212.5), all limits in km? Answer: 1.7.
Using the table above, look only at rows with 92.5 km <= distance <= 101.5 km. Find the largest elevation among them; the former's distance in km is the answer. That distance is 101 km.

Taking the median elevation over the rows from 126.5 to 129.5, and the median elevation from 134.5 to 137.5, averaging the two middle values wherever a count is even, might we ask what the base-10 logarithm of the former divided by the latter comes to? -0.027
